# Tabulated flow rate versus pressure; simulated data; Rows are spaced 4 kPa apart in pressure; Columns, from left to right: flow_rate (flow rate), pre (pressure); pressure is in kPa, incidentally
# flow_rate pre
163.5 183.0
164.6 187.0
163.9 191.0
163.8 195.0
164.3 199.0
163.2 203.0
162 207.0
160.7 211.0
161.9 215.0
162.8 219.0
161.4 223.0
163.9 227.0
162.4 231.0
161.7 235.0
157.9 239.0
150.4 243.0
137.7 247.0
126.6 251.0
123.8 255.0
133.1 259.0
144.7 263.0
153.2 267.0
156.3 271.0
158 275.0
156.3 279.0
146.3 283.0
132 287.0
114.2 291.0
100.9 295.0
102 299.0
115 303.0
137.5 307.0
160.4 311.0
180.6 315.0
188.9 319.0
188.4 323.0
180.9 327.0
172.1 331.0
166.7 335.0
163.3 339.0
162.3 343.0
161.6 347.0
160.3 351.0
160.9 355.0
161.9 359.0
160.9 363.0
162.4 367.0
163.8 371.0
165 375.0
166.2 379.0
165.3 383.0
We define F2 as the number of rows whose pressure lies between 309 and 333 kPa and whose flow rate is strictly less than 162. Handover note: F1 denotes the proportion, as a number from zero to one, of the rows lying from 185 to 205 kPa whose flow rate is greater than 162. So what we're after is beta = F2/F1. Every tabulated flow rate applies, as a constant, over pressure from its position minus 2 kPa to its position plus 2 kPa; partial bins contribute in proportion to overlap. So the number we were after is 1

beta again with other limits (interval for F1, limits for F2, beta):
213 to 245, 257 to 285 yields 19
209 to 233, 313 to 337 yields 0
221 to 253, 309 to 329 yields 4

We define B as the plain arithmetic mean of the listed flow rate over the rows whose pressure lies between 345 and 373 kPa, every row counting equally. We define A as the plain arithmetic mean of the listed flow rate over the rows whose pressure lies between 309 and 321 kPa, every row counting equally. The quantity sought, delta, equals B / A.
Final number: 0.92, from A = 177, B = 162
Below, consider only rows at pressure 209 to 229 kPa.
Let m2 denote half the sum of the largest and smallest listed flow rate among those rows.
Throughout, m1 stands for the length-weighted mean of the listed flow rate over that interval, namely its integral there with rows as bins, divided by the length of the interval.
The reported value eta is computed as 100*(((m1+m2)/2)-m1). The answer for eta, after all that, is 8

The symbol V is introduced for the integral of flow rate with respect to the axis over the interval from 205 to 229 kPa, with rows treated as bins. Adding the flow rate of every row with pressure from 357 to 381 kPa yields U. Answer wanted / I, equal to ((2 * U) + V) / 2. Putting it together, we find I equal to 2926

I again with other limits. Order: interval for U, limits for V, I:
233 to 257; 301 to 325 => 2800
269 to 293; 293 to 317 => 2456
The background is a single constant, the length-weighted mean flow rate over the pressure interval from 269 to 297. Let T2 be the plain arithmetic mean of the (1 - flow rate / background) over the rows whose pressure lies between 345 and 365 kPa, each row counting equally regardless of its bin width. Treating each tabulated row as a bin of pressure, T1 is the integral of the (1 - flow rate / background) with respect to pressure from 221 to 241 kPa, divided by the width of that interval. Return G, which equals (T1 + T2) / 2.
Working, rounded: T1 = -0.17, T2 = -0.17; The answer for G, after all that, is -0.17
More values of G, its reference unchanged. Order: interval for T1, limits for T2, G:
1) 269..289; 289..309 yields 0.04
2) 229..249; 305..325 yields -0.18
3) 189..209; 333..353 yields -0.18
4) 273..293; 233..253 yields -0.05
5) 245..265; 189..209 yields -0.08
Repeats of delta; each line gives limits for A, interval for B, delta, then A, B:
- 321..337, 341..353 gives 0.91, 177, 161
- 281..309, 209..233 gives 1.34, 121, 162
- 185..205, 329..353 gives 1.00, 164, 164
